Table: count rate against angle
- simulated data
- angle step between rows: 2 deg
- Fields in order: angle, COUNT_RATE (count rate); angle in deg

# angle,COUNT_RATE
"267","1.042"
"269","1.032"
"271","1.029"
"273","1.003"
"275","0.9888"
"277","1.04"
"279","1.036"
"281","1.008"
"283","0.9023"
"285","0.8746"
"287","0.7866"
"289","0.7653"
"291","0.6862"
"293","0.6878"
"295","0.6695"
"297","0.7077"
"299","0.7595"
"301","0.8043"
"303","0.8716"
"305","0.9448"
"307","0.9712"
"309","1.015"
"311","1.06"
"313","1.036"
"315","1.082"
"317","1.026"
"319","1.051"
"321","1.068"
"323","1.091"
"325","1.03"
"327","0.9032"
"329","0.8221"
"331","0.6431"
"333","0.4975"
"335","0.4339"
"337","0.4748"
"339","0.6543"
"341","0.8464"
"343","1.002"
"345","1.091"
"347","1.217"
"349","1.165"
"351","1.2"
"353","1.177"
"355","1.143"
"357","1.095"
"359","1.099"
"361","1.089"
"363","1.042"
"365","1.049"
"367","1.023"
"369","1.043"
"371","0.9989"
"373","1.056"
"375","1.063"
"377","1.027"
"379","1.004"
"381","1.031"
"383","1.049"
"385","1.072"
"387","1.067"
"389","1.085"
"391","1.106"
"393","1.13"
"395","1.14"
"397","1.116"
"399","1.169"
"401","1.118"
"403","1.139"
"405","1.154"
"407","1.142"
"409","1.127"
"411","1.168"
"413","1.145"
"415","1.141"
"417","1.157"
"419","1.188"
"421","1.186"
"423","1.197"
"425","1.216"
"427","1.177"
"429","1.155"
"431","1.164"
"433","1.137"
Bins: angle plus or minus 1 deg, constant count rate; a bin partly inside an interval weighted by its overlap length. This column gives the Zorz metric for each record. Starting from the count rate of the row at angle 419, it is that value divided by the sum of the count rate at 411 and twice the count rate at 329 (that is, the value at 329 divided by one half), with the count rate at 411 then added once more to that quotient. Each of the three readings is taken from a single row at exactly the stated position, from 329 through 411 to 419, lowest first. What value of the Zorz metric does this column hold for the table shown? 1.59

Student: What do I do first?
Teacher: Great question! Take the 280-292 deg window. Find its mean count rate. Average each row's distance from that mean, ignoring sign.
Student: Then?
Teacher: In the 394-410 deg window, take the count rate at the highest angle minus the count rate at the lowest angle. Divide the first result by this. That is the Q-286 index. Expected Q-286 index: -7.0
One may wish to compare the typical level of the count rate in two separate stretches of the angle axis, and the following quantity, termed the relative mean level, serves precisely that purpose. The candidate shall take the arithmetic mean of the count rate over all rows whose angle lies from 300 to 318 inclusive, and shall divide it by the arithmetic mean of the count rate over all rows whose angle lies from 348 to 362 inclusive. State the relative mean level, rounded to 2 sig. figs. 0.86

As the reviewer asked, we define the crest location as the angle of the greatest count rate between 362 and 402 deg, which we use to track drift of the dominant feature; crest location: 399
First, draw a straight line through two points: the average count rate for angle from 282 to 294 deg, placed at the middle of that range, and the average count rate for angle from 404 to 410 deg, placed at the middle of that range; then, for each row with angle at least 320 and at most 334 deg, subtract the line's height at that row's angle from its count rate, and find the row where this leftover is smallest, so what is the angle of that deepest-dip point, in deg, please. 333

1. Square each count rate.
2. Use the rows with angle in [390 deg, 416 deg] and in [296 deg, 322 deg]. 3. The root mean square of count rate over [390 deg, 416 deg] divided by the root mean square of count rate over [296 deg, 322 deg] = 1.18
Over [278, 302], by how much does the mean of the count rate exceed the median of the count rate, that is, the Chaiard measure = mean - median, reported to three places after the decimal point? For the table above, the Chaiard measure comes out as 0.031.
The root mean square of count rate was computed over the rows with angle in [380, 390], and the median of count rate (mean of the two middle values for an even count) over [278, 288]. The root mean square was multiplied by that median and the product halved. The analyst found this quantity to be 0.48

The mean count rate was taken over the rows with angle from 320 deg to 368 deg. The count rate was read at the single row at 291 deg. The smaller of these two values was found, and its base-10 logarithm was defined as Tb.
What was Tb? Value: -0.164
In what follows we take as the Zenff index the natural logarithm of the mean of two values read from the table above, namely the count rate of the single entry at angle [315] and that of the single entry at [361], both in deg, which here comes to 0.082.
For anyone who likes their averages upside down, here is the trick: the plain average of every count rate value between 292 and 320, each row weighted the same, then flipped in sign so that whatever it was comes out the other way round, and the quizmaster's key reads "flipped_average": -0.91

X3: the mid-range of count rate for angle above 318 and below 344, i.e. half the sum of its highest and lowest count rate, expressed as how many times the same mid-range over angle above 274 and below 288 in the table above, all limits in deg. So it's 0.83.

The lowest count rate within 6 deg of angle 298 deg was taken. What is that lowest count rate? 0.6695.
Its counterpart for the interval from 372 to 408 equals 1.004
